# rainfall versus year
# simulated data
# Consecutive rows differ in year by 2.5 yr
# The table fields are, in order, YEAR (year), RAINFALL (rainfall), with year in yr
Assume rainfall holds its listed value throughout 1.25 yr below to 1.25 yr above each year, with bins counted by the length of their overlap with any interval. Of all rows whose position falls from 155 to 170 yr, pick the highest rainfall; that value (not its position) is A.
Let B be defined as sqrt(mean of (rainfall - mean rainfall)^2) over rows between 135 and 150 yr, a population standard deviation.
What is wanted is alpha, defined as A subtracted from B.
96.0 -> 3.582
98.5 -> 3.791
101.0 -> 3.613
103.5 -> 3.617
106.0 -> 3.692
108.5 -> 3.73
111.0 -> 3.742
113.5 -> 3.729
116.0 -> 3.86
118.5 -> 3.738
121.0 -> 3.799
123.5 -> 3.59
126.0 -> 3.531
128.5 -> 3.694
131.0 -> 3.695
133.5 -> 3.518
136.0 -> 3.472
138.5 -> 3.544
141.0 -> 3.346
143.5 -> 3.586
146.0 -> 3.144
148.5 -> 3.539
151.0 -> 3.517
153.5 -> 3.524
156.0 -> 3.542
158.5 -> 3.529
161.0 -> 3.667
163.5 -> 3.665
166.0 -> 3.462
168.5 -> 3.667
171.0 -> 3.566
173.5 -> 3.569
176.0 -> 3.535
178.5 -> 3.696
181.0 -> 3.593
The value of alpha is -3.51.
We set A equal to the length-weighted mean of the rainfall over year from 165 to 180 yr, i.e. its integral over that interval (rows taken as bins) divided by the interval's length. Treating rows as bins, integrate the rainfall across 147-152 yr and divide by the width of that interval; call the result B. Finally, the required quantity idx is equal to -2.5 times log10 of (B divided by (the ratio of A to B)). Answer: -1.34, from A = 3.585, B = 3.51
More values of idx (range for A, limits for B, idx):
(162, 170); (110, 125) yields -1.47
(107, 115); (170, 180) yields -1.35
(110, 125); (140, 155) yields -1.25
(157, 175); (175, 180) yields -1.41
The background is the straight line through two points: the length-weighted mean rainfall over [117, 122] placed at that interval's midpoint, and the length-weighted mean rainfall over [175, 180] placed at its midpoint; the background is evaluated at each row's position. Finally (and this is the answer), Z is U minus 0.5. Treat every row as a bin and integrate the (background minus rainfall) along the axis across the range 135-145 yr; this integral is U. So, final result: 1.9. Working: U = 2.4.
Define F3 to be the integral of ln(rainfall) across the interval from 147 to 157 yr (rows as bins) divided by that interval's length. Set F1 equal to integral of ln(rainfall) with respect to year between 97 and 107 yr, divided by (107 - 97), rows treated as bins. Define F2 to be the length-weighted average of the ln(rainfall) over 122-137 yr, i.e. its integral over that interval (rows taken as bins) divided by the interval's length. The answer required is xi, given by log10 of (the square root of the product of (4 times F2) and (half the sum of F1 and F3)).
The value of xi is 0.408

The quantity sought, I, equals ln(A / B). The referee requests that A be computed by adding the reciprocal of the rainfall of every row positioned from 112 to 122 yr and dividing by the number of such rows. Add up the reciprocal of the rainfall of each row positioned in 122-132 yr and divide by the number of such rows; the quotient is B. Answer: -0.04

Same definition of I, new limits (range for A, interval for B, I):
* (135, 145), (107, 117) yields 0.08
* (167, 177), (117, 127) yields 0.02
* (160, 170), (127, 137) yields -0.01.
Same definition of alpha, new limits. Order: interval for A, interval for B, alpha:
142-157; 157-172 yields -3.51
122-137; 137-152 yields -3.54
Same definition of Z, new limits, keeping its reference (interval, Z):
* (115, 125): -0.2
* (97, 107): 0.9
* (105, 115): 0.2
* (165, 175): 0.2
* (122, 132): 0.7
